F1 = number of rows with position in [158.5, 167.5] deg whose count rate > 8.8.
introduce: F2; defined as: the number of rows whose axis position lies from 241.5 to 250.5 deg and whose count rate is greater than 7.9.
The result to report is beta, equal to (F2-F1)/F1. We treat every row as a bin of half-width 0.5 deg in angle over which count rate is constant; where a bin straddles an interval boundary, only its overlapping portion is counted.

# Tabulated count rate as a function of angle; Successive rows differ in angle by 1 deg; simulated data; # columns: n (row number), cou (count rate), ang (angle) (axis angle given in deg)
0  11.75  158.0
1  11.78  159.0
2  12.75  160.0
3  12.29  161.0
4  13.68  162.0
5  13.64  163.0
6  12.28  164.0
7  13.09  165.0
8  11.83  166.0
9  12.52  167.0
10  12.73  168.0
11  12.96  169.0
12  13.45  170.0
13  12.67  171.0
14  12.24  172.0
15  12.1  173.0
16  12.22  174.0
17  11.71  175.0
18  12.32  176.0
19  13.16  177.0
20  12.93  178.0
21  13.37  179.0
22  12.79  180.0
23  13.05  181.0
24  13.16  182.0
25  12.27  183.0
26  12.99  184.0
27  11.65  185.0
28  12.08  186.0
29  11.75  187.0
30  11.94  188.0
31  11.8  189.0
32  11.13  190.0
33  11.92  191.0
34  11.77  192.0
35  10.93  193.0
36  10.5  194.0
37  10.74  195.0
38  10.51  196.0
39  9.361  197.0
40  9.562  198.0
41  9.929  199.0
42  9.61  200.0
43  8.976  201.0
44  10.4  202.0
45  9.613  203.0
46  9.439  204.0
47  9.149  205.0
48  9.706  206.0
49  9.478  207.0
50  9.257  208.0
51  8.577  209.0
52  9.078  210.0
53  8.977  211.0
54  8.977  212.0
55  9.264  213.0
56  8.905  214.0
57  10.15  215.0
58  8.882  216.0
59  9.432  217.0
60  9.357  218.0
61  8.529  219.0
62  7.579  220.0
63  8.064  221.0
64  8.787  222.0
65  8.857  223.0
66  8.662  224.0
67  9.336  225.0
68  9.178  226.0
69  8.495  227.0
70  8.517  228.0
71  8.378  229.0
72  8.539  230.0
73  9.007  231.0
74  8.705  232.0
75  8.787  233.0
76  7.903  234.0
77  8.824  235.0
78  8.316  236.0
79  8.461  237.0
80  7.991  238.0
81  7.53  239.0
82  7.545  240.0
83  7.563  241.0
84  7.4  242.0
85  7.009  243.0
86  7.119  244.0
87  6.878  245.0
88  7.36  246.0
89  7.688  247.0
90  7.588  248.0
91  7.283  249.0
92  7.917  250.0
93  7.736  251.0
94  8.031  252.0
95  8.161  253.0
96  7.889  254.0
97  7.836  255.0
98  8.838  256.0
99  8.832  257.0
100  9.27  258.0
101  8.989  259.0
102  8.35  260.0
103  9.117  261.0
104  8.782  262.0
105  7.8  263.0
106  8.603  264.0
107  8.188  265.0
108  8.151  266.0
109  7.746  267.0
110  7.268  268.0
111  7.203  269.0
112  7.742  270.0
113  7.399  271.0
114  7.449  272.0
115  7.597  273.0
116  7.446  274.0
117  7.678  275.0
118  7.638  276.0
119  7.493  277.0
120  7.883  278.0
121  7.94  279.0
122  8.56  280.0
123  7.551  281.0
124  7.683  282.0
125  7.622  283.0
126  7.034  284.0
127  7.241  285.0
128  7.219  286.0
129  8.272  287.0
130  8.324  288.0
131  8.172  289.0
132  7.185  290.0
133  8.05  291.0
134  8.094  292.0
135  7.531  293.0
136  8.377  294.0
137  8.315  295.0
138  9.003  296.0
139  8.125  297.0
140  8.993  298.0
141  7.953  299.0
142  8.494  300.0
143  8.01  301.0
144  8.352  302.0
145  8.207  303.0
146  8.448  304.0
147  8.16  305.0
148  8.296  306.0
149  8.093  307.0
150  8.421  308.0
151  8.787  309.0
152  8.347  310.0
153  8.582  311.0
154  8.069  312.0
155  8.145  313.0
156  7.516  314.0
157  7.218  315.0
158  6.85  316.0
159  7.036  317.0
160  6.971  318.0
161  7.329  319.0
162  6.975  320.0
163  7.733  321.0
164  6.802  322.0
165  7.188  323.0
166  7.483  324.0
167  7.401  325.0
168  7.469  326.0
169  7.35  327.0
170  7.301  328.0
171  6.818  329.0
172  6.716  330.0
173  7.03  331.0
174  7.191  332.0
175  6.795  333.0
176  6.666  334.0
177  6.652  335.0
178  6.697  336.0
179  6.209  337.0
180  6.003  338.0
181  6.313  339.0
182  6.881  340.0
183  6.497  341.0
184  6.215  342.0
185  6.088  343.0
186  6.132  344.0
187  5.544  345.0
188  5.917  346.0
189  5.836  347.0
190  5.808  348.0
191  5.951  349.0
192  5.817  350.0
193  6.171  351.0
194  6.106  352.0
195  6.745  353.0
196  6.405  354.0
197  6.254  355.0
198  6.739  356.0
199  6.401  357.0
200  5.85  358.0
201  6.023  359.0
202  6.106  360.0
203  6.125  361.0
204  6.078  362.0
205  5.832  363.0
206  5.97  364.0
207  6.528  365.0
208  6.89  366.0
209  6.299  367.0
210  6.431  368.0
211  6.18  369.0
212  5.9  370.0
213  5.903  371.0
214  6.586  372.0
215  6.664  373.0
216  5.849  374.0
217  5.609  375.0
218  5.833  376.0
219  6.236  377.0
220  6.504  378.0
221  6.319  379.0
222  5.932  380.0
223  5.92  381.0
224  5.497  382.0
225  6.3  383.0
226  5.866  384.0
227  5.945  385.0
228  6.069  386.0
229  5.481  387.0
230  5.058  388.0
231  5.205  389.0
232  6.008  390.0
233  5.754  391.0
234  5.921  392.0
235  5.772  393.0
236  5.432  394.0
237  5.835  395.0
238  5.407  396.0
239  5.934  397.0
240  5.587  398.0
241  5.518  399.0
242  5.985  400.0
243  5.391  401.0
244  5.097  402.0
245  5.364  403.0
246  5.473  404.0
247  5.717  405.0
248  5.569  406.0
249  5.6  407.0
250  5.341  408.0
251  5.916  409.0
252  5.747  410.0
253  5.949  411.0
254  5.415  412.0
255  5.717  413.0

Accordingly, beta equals -0.9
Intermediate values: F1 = 9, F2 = 1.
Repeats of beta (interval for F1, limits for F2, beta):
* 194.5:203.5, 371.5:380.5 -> -1.0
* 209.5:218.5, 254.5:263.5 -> -0.2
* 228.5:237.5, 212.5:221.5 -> 3.0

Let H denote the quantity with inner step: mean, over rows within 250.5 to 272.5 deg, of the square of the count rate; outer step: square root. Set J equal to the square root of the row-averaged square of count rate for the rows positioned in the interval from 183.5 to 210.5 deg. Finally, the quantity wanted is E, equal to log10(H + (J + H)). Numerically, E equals 1.43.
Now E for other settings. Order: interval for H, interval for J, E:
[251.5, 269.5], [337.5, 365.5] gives 1.36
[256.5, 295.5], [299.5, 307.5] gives 1.38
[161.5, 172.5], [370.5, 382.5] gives 1.50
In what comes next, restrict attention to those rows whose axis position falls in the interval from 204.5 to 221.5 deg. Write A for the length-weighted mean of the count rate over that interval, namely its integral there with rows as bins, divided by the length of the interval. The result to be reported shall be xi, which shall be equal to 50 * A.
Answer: 451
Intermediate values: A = 9.0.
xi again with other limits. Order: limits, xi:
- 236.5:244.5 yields 379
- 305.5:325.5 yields 383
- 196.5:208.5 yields 477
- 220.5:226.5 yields 441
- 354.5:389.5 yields 303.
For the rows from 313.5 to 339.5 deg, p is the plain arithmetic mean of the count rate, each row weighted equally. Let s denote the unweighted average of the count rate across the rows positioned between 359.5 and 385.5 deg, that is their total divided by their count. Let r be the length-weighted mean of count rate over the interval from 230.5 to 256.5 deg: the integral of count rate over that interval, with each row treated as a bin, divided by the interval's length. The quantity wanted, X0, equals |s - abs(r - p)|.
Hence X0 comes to 5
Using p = 7.0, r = 8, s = 6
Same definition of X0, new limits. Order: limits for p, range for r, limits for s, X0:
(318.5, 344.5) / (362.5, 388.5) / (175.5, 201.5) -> 11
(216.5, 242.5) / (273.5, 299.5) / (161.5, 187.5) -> 12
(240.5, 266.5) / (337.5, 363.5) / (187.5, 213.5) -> 8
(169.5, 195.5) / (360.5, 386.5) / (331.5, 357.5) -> 0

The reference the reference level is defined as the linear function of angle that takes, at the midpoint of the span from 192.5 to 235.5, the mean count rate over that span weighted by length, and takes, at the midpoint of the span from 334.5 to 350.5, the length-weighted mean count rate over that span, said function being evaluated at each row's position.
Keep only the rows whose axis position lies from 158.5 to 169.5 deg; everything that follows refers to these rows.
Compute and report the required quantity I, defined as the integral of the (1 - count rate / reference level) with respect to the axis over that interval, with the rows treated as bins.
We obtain -2.5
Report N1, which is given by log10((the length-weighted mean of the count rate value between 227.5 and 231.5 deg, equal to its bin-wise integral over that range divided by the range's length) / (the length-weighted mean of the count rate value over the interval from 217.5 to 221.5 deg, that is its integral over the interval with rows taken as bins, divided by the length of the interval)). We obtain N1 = 0.01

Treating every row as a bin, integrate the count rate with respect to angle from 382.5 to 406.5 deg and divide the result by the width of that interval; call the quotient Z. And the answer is 5.7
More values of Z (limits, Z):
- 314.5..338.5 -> 7.0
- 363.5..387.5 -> 6.1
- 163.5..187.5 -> 12.6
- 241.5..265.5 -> 8.0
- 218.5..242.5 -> 8.4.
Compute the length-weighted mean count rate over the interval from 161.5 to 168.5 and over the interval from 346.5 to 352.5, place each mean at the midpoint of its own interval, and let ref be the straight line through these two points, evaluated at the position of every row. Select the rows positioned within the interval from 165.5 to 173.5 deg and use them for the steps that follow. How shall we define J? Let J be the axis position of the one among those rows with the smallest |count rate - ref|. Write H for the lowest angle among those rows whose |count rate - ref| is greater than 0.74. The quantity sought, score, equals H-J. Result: -2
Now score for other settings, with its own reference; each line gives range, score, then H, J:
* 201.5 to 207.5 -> 0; 202.0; 202.0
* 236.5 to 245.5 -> 0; 237.0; 237.0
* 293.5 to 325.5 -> -19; 296.0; 315.0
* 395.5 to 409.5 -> -6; 396.0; 402.0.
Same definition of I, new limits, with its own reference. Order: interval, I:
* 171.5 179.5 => -1.9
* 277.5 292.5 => -0.6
